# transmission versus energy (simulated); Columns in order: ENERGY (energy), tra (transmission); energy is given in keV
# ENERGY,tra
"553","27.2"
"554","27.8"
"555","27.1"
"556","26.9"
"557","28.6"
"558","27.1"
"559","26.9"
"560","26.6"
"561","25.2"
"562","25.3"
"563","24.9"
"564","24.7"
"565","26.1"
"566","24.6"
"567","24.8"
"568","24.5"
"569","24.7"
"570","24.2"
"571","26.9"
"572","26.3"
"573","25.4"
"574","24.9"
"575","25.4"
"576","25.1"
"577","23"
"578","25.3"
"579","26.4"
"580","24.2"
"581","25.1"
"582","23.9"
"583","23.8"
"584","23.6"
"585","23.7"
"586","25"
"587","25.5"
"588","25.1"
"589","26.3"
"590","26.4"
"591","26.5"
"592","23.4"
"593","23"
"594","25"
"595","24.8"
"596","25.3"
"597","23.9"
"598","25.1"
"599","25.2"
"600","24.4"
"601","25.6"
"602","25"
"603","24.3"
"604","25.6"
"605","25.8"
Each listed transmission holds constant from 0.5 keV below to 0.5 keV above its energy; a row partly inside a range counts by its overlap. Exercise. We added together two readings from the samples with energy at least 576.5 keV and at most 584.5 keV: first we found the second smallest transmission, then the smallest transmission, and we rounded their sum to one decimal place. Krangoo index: 46.6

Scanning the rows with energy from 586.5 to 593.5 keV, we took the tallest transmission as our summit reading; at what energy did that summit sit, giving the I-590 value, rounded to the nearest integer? 591 keV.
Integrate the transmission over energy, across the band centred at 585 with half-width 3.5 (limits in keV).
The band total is 171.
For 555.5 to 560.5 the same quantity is 136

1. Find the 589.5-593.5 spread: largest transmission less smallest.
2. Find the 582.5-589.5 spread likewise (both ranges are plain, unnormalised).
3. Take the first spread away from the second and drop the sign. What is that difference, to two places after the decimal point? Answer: 0.80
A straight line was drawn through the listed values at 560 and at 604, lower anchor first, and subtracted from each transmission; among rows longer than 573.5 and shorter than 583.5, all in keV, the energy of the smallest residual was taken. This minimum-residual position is 577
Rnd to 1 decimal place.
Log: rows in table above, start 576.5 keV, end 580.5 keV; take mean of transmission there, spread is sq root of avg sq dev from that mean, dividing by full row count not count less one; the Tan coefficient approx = 1.3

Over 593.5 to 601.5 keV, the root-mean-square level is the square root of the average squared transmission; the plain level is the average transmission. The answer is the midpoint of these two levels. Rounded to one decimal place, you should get 24.9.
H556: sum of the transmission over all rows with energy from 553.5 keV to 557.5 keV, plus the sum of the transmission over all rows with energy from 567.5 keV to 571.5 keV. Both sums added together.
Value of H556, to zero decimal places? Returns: 211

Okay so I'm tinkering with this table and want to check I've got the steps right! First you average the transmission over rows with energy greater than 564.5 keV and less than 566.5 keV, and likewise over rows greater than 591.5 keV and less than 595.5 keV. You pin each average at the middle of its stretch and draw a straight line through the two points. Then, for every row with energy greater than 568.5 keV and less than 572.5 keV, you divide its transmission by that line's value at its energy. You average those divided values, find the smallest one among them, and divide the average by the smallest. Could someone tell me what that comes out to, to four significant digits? 1.056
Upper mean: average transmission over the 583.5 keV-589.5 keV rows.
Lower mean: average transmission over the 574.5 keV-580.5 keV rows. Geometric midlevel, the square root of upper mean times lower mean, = 24.9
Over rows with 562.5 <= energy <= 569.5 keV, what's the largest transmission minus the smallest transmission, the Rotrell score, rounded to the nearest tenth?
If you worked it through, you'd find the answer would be 1.6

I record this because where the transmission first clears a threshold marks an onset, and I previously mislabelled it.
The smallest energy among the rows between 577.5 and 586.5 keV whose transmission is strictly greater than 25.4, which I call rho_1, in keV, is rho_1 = 579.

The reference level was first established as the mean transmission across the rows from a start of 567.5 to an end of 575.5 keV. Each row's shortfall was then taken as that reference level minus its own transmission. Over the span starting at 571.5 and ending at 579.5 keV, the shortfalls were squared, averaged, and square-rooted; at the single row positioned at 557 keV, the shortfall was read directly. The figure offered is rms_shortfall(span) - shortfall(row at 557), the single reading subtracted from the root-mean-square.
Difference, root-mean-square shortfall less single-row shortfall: 4.3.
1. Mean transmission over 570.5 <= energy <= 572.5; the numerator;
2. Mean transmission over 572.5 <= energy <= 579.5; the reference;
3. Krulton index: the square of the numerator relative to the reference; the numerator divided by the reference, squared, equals 1.13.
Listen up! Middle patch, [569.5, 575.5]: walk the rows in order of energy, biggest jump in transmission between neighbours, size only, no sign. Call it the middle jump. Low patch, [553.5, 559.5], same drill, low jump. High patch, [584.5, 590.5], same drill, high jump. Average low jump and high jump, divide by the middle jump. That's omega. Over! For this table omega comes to 0.56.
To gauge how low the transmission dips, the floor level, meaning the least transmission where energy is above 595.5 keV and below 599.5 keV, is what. 23.9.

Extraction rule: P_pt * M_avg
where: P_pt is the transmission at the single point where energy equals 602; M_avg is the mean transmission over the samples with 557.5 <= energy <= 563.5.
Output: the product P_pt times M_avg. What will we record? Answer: 650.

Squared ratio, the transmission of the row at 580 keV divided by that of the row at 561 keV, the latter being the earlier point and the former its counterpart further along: 0.92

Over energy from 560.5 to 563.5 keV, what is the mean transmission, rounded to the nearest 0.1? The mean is 25.1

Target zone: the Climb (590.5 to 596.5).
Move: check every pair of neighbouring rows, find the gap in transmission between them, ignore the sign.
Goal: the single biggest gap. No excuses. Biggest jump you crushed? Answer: 3.10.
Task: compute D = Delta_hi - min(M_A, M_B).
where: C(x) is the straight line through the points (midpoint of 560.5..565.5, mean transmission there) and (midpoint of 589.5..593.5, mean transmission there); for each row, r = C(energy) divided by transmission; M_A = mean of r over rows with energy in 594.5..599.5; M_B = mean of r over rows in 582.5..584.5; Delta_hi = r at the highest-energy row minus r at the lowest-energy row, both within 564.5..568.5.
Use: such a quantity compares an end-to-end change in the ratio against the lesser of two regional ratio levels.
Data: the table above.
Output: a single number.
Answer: -0.93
